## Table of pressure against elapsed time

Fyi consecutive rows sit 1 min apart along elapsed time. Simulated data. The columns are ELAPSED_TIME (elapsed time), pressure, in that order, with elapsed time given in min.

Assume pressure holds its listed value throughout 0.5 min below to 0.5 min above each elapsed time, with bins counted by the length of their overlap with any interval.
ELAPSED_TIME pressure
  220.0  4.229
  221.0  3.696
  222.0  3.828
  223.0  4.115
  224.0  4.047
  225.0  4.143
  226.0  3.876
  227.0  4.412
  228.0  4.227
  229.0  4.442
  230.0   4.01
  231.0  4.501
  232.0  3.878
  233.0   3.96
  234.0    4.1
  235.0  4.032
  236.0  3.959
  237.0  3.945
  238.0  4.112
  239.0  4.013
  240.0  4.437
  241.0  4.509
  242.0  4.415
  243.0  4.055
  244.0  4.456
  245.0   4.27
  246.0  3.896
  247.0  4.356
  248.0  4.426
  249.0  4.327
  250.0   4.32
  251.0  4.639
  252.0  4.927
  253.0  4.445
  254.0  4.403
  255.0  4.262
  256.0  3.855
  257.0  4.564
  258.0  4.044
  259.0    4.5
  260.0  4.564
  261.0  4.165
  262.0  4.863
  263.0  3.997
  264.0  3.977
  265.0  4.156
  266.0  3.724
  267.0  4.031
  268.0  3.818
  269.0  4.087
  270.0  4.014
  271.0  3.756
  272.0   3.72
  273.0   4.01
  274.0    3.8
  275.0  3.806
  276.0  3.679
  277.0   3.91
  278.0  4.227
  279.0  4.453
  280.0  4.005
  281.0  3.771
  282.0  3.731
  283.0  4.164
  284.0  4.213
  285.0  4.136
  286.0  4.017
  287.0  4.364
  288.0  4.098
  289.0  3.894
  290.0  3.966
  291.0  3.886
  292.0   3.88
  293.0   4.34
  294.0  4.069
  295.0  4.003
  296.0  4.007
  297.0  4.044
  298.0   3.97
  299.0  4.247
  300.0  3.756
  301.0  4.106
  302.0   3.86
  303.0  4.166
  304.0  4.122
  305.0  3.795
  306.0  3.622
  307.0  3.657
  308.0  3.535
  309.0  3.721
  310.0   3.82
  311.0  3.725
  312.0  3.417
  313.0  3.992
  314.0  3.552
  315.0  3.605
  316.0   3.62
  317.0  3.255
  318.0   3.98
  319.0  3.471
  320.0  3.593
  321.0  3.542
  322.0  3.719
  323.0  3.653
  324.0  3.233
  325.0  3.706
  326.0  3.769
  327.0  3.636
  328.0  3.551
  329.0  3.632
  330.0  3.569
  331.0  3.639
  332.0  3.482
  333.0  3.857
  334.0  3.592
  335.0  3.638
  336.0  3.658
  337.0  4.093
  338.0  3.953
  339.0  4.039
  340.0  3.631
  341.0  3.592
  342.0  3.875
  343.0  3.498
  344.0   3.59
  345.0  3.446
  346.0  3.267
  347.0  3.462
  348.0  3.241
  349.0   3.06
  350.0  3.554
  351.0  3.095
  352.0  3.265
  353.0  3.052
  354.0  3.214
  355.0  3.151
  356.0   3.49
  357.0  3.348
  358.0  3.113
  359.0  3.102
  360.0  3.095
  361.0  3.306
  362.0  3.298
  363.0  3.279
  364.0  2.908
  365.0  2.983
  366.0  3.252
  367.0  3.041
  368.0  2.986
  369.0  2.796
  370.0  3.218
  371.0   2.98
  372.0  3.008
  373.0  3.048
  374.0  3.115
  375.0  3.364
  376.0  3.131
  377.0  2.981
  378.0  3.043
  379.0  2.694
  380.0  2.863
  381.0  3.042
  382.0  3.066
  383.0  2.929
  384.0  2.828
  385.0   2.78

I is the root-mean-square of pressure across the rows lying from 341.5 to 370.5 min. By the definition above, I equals 3.25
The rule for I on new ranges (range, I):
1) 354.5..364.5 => 3.21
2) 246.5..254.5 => 4.48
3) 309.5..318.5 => 3.67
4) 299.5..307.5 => 3.89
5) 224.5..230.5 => 4.19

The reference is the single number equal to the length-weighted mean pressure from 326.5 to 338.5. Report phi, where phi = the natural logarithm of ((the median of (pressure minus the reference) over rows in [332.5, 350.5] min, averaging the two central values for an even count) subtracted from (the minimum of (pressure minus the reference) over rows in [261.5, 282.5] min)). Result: -2.4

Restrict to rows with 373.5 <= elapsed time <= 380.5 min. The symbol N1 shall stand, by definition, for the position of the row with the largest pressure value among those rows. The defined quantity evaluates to 375.0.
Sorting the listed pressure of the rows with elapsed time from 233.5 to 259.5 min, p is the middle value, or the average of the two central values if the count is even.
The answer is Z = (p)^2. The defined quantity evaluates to 18.7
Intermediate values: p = 4.3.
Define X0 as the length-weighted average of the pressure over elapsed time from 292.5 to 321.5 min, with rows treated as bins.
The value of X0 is 3.8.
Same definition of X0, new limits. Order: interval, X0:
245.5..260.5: 4.4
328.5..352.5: 3.6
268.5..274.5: 3.9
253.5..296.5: 4.1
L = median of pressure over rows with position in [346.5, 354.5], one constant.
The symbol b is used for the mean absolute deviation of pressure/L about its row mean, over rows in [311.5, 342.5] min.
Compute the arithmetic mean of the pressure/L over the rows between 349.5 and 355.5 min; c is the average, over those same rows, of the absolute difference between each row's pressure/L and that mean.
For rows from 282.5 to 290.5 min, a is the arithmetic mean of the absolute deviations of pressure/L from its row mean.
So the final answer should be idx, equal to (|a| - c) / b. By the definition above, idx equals -0.08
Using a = 0.035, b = 0.047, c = 0.039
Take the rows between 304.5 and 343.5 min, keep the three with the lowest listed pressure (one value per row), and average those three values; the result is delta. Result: 3.30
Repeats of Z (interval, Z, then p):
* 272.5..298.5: 16.0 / 4.0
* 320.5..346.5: 13.2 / 3.6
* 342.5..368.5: 10.5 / 3.2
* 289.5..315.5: 15.1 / 3.9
